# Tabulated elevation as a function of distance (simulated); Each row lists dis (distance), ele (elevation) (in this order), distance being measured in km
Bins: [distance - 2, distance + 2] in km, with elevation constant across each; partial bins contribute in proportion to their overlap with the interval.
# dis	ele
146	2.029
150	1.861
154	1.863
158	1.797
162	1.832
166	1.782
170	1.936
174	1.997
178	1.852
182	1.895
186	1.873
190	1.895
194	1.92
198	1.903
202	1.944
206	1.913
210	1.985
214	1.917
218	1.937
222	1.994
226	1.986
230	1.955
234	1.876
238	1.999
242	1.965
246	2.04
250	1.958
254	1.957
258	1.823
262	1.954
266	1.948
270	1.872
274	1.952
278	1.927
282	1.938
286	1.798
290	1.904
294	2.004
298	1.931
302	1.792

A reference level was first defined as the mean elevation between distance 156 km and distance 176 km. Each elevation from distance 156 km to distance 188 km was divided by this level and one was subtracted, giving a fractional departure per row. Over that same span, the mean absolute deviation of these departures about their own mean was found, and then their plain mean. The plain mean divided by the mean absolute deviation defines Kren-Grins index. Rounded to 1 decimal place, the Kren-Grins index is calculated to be 0.0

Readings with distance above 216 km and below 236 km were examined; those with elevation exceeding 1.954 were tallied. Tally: 3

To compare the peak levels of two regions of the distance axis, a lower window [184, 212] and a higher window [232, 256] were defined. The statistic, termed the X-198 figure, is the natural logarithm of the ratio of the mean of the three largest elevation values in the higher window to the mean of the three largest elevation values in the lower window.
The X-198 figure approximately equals 0.026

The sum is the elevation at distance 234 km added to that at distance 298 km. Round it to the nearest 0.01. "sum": 3.81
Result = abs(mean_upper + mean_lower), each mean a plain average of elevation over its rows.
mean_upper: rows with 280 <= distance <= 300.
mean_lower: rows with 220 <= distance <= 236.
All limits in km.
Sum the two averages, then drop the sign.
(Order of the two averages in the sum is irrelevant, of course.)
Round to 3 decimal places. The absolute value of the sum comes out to 3.868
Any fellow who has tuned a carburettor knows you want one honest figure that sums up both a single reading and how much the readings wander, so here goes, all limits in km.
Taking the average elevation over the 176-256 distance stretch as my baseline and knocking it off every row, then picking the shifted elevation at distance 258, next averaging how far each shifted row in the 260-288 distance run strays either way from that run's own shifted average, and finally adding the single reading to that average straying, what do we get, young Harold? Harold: -0.07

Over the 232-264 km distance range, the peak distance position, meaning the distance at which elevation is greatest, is 246 km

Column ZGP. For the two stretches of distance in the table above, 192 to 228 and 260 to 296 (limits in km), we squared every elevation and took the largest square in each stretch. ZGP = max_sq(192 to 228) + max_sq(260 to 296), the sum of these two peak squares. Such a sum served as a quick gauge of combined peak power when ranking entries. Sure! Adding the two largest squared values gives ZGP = 7.99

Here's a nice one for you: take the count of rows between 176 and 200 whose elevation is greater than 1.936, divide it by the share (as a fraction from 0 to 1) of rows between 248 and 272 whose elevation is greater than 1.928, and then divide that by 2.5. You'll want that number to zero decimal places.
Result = 0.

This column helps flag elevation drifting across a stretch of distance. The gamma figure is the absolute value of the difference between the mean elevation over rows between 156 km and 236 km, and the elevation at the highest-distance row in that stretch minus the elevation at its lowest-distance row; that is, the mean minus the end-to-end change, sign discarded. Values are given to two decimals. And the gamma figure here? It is 1.83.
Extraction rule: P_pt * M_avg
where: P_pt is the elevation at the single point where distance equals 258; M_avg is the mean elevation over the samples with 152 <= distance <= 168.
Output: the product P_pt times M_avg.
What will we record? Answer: 3.32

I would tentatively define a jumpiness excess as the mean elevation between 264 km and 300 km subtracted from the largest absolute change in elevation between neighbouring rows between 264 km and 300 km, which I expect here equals -1.78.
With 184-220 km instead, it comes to -1.85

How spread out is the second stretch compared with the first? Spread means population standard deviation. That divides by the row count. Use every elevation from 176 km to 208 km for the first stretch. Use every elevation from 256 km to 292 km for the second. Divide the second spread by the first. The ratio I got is 2.08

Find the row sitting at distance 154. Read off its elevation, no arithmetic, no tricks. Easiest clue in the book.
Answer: 1.863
